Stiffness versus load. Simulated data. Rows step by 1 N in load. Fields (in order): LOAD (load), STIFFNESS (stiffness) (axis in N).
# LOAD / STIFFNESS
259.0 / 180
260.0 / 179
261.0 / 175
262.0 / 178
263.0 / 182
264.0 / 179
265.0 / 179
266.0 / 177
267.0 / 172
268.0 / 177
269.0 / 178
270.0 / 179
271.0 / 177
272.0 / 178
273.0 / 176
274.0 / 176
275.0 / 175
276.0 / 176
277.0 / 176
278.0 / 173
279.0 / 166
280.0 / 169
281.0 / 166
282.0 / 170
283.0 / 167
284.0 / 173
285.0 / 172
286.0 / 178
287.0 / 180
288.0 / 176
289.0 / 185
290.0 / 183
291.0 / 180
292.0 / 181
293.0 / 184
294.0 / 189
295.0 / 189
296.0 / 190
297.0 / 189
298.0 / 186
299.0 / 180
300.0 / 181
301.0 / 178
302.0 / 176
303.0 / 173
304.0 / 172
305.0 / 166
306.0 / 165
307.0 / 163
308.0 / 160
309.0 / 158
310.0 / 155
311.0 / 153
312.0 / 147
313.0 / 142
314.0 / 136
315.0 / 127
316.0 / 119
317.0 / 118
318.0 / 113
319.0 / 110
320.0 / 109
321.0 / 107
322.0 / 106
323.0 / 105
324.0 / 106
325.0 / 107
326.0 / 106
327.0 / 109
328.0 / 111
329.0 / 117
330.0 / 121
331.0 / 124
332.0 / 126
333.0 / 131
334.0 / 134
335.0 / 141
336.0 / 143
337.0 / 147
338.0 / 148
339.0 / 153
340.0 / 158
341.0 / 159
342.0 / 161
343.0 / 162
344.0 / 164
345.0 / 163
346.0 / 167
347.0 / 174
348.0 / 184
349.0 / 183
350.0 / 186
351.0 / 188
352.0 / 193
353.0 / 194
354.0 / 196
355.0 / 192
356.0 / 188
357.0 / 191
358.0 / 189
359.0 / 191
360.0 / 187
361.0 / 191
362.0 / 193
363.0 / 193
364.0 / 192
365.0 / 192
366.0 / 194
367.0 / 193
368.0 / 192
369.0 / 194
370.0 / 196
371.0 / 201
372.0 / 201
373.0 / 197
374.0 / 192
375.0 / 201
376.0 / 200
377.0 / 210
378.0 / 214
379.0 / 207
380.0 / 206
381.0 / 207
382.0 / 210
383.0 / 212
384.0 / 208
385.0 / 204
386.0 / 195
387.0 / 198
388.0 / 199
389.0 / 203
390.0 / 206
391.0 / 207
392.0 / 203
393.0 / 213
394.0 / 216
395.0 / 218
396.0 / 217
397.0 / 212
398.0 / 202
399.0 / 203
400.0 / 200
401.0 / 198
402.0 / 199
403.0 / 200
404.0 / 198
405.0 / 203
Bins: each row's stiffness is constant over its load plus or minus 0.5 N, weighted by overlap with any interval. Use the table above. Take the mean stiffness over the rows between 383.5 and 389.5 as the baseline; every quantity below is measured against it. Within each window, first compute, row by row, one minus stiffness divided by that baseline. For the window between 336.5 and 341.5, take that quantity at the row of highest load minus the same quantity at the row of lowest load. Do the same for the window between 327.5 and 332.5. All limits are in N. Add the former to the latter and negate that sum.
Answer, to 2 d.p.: 0.13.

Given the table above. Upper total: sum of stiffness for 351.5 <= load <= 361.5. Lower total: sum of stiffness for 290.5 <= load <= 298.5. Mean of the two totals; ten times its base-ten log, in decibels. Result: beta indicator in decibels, 32.3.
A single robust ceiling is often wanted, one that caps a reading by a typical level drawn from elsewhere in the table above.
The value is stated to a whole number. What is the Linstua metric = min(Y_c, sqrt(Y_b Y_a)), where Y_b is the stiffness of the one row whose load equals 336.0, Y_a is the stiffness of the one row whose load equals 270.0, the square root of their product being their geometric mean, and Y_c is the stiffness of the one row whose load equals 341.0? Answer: 159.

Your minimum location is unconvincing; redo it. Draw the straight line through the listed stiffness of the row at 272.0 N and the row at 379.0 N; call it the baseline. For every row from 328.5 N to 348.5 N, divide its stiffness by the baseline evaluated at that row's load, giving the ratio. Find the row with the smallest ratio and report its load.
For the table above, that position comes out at 329.0 N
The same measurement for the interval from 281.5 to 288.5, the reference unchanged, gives 283.0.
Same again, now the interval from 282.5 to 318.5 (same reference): 318.0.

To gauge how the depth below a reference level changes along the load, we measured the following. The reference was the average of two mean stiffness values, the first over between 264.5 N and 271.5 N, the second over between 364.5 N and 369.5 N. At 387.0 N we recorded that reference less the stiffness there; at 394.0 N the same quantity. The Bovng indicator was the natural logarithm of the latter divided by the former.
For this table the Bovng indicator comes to 0.9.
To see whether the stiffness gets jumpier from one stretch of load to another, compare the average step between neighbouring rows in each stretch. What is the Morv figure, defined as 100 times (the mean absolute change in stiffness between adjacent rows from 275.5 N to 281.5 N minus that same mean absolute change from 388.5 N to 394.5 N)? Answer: -100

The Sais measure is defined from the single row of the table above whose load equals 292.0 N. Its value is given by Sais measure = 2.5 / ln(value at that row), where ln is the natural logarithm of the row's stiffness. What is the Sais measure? 0.481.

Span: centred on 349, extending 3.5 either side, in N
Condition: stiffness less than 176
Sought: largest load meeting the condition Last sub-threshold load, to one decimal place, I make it 347.0 N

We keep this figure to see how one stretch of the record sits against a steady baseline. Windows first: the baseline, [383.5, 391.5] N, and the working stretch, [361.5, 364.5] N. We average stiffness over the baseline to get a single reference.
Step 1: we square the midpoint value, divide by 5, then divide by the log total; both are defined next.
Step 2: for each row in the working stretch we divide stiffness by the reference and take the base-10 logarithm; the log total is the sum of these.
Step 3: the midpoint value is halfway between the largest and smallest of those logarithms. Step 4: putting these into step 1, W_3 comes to -0.0015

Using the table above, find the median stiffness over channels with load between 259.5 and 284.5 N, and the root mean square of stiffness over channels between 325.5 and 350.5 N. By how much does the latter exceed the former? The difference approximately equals -27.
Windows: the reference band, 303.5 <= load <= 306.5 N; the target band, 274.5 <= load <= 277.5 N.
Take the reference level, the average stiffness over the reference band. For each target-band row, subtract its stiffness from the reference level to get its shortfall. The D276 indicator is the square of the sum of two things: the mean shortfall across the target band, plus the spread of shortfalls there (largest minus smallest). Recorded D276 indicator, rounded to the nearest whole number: 49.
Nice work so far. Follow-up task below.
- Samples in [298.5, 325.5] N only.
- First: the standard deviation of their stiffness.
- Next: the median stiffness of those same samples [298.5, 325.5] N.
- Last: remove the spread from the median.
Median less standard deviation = 119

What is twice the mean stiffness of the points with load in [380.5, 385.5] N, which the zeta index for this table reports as 416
